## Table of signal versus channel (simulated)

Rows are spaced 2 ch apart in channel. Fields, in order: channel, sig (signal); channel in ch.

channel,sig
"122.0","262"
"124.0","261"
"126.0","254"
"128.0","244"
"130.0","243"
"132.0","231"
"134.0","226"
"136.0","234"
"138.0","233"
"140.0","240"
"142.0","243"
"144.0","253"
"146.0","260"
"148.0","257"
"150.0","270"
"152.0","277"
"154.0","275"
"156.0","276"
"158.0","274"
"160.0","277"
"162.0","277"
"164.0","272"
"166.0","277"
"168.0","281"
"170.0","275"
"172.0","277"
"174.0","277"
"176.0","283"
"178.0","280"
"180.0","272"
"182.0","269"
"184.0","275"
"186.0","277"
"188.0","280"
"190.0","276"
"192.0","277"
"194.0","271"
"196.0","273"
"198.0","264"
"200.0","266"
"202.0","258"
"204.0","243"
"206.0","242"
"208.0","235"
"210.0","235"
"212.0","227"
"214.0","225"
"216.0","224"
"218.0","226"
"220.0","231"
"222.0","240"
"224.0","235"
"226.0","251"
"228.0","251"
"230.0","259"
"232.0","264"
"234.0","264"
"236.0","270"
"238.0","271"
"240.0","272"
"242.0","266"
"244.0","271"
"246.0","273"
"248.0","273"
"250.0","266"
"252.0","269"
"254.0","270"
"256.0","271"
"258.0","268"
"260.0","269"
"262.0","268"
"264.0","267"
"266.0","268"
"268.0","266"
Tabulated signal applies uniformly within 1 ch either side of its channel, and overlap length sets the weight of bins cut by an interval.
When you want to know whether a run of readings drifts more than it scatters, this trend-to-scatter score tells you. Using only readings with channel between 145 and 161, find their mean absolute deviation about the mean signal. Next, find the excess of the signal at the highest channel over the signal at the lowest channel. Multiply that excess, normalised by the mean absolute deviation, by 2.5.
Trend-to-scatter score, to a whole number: 7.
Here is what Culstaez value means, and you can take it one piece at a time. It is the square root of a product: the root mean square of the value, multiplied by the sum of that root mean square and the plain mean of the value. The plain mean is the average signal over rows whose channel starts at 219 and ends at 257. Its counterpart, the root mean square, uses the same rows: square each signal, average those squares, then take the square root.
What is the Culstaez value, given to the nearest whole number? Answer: 370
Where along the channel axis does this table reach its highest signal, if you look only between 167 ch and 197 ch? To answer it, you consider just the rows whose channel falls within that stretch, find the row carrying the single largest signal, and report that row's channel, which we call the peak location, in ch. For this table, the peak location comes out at 176.0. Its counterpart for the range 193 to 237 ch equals 196.0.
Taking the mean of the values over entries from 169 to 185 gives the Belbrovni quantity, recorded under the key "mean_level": 276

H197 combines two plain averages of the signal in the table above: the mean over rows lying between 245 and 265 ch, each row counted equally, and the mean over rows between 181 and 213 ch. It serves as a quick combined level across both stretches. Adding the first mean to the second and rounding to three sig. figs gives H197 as 530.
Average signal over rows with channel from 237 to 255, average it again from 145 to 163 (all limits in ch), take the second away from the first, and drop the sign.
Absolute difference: 1.3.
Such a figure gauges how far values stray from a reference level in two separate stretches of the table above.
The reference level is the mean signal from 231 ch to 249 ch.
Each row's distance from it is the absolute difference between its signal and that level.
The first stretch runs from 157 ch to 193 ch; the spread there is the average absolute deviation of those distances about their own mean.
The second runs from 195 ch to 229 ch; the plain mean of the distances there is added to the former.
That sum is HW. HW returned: 29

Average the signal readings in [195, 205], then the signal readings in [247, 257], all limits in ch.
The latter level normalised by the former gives 1.03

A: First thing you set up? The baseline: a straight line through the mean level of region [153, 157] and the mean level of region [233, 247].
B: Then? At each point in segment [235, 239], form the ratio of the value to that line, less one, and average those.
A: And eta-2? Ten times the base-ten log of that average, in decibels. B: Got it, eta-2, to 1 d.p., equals -25.7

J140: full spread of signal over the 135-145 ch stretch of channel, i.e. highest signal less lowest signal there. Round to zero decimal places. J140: 20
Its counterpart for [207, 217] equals 11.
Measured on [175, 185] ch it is 14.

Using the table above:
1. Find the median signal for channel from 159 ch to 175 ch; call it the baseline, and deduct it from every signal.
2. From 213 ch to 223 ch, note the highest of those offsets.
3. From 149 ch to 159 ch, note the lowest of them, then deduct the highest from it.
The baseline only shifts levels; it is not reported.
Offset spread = 30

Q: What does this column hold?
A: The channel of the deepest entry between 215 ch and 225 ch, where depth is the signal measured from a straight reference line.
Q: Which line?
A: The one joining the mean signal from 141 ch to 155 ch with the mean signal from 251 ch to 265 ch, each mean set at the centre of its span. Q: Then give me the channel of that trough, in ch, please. 216.0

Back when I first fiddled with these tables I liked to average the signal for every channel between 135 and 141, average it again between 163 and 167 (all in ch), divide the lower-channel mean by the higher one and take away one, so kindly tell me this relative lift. -0.14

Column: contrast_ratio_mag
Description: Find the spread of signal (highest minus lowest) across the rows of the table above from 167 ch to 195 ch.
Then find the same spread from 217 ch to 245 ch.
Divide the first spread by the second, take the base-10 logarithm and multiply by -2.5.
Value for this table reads 1.3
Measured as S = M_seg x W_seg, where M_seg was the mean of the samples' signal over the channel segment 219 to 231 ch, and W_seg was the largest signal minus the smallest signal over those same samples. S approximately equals 6846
